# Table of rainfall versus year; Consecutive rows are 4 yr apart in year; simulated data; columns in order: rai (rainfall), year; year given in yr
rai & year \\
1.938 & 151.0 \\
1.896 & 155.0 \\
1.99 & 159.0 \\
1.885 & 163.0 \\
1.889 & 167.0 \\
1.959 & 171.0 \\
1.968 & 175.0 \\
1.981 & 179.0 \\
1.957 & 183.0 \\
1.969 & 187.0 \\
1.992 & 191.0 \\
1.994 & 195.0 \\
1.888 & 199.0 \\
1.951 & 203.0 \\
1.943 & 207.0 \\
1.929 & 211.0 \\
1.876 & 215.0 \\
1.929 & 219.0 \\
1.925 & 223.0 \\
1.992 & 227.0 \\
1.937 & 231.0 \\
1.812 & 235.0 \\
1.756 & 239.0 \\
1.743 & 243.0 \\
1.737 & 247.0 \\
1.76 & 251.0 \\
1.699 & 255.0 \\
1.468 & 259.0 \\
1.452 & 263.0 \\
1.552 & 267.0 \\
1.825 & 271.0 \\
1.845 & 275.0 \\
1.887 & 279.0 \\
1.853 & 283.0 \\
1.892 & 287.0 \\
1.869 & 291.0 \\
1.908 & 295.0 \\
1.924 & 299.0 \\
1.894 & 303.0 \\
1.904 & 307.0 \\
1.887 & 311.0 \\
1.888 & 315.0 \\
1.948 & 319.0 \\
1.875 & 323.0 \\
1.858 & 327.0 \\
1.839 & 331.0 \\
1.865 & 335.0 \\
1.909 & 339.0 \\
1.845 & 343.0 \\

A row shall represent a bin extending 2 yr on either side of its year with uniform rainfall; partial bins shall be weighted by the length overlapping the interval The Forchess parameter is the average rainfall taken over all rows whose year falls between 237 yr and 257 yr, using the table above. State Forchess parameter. 1.74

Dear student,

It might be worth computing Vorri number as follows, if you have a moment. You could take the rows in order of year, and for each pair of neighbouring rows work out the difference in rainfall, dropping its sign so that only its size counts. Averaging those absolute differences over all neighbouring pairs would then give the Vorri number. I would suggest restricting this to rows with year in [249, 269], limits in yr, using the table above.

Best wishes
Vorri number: 0.10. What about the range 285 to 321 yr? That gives 0.02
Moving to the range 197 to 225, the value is 0.03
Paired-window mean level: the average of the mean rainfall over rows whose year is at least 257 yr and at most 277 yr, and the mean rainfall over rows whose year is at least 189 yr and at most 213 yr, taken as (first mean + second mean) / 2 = 1.79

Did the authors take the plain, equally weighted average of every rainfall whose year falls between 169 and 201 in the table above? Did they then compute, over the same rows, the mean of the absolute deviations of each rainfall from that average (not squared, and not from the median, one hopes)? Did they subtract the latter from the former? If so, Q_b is 1.94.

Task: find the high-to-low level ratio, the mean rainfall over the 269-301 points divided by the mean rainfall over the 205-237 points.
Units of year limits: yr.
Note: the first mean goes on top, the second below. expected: 0.98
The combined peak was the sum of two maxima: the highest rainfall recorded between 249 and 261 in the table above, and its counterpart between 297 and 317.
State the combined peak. 3.68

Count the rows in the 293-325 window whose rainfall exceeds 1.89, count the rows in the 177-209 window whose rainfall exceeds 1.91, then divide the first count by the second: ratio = 0.71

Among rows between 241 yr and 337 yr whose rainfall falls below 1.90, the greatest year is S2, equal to 335.0 yr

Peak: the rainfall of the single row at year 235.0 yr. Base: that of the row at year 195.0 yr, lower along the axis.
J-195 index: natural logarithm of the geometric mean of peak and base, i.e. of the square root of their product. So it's 0.64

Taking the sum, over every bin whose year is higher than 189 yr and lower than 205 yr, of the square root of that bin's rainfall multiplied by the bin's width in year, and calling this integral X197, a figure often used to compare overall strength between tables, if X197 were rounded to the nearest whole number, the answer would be 22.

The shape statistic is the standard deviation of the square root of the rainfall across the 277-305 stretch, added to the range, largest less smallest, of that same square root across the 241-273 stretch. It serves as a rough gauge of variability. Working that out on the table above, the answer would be 0.154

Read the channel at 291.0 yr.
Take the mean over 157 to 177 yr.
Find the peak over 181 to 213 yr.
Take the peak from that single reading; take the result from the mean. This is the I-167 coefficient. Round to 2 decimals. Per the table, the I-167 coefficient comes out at 2.06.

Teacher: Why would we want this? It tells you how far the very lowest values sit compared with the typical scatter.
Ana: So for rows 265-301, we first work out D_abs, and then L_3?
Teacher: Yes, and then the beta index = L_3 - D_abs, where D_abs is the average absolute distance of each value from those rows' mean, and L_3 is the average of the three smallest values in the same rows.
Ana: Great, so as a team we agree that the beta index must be 1.67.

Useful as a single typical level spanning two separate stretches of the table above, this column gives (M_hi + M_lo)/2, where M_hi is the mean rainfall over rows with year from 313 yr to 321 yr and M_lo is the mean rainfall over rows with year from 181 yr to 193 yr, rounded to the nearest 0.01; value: 1.95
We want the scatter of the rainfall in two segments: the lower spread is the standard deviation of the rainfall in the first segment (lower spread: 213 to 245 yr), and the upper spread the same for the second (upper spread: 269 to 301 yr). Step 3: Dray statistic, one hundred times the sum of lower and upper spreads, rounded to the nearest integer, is 12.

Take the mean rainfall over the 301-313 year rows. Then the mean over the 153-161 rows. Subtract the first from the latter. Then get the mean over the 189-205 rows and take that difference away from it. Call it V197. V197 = 1.91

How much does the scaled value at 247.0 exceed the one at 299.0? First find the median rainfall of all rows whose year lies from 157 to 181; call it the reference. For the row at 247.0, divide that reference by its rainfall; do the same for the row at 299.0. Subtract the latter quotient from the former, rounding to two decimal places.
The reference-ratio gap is 0.11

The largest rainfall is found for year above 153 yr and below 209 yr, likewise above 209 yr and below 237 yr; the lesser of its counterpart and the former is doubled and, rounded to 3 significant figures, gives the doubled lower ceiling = 3.98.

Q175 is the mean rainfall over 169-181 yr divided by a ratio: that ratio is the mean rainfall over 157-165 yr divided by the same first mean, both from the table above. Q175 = 2.00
